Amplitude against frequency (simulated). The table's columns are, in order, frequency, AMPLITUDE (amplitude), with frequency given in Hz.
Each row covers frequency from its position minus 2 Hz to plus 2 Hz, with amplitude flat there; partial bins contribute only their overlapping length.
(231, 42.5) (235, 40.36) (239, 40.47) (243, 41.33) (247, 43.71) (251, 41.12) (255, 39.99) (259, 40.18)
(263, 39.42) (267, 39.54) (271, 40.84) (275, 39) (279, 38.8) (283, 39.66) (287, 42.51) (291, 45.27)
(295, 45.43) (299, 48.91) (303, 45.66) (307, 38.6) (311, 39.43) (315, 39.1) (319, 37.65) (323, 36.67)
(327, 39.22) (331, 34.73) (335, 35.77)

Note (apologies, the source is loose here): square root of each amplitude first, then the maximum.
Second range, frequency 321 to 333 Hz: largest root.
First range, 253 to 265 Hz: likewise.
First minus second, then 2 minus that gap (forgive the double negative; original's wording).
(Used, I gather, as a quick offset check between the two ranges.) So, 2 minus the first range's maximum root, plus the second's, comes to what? 1.9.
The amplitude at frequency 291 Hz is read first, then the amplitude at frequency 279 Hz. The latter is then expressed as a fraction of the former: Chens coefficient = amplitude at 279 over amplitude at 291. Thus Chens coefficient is 0.86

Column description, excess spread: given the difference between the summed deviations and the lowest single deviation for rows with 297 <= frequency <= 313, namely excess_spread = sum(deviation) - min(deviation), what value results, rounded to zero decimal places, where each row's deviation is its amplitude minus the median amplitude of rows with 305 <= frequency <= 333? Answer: 18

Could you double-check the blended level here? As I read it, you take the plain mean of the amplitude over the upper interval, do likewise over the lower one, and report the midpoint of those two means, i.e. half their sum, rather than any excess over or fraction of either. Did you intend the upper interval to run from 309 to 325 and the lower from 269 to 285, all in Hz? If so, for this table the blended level 38.9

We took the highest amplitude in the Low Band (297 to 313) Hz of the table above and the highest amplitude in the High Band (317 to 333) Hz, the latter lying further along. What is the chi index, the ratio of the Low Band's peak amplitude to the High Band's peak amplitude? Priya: 1.25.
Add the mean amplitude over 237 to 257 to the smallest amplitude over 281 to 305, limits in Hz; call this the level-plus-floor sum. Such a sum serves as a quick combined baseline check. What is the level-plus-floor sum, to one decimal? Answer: 81.0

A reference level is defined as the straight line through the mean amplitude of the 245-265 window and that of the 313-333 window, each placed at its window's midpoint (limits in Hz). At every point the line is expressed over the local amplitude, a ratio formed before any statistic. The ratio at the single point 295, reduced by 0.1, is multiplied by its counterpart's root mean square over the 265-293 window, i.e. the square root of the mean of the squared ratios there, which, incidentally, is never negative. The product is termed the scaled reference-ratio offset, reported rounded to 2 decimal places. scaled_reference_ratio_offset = 0.74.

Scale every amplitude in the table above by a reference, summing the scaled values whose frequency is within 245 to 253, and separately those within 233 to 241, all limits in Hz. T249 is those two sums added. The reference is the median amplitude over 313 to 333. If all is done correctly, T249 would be 4.40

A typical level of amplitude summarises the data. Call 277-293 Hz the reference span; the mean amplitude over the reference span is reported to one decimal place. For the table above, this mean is 41.6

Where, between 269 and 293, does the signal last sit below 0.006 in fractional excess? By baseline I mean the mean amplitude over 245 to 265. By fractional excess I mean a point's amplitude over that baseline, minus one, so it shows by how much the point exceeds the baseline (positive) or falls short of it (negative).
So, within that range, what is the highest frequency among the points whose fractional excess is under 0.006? 283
